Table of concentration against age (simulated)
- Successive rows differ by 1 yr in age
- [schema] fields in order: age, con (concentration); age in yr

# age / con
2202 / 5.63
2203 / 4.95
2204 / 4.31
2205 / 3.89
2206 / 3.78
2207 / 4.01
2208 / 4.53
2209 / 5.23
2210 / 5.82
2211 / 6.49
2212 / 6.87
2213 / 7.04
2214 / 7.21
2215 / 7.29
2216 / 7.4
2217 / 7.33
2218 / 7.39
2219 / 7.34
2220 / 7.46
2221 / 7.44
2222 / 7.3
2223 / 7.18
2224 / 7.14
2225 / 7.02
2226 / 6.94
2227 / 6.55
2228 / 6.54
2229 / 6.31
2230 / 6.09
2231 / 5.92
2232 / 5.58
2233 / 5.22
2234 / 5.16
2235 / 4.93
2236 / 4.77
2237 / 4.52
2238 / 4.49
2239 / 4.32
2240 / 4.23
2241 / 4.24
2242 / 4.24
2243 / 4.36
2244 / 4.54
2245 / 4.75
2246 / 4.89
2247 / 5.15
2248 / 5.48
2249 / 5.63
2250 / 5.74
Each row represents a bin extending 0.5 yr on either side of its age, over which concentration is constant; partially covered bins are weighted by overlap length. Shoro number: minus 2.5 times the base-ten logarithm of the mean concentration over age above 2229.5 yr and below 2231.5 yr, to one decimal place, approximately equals -1.9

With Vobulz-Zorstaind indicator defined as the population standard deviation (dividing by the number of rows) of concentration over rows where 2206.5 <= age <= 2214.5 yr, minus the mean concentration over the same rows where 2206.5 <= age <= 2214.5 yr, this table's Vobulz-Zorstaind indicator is -4.8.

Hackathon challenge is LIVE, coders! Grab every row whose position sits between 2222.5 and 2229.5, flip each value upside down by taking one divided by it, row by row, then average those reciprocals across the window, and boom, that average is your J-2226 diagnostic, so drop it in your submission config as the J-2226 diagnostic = 0.15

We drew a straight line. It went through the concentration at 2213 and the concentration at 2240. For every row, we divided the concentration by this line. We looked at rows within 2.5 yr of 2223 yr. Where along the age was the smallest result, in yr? 2222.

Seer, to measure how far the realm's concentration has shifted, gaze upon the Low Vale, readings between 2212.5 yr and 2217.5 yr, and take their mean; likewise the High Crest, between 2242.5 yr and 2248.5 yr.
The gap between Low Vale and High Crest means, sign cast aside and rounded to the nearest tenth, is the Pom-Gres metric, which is 2.4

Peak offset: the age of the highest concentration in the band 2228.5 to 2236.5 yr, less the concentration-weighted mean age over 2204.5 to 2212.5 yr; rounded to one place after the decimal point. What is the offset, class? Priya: 20.0 yr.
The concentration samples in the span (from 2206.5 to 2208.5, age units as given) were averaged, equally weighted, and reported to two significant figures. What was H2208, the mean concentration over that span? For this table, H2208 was 4.3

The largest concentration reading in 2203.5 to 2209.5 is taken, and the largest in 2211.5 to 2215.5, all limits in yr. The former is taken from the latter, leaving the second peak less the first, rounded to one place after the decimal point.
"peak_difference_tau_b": 2.1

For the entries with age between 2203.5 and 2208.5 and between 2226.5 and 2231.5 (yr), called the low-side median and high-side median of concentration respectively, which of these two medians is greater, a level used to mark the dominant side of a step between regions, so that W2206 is 6.3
